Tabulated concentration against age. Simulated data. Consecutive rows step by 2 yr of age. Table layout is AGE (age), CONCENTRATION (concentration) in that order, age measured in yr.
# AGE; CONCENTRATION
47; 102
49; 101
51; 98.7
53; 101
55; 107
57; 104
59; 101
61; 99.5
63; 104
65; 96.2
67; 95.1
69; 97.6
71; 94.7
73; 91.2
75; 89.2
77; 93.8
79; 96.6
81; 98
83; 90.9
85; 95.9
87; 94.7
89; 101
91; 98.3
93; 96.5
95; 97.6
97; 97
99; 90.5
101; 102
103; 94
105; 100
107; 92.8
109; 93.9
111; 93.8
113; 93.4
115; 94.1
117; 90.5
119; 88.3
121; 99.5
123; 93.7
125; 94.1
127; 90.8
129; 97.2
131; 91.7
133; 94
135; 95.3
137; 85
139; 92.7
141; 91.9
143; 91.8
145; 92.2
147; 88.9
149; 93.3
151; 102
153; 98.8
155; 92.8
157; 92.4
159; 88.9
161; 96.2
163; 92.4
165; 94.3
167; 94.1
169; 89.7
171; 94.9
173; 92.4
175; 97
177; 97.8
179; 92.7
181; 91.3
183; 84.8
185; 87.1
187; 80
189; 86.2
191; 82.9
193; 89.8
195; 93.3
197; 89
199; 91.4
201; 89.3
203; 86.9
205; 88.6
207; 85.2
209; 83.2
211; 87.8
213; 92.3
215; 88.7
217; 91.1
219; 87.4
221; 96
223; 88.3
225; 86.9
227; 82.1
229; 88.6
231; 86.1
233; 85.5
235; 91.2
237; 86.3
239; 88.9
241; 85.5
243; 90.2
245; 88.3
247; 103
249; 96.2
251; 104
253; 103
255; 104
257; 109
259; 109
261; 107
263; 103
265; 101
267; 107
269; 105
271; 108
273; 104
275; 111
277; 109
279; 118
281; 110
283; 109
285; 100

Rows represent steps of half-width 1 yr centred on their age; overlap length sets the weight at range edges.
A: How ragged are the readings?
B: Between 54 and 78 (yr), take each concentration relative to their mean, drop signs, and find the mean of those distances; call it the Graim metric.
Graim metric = 4.4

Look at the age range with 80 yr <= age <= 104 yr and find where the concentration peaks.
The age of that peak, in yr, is 101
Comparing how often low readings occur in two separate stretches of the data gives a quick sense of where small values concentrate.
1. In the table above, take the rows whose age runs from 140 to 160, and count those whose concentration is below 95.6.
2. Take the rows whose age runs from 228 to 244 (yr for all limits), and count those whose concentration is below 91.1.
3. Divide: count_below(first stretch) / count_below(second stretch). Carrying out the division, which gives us 1.1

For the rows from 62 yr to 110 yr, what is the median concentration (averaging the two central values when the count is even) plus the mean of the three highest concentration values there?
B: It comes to 198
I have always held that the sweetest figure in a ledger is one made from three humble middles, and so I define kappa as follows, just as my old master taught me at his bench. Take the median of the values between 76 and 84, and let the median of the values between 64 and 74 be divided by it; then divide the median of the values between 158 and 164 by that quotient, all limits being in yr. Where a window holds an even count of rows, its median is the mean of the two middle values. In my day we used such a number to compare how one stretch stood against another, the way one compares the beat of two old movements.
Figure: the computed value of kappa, 92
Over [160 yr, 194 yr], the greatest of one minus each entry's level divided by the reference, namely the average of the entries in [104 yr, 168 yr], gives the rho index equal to 0.14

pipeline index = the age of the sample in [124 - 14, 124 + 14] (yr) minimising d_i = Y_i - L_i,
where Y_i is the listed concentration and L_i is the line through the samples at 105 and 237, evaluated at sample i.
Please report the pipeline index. 137 yr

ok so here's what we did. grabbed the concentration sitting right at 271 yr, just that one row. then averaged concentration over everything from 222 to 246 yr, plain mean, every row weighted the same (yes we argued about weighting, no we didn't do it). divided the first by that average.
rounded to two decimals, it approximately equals 1.24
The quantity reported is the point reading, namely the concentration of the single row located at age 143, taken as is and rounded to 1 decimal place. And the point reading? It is 91.8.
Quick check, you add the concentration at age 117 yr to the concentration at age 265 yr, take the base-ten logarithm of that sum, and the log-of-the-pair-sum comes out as 2.28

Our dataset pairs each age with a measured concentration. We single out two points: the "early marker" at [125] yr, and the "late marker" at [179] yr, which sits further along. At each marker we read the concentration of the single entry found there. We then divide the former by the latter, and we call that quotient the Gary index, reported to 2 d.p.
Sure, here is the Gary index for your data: 1.02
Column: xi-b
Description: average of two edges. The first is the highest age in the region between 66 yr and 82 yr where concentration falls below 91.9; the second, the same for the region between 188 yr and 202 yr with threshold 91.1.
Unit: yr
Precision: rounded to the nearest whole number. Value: 138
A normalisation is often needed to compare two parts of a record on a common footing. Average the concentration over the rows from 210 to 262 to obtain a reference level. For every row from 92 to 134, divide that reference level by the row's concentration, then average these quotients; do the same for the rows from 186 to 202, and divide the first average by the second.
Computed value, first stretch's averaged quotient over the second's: 0.93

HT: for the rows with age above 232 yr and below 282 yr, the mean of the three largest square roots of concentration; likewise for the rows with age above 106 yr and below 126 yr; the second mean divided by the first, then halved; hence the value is 0.46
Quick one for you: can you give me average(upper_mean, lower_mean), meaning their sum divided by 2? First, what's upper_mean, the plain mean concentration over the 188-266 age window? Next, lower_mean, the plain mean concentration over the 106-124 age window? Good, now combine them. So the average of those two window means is 92.8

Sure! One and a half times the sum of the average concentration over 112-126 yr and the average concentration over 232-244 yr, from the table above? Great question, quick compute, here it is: 272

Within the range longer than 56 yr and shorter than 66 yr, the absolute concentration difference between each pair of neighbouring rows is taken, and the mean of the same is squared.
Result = 18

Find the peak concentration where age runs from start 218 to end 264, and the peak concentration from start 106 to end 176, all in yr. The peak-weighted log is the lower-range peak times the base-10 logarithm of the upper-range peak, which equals 208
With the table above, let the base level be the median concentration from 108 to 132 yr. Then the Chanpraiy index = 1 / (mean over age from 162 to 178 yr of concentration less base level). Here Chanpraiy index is 3.1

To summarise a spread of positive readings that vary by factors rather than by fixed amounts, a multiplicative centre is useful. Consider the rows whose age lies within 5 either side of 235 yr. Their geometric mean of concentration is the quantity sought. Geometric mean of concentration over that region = 88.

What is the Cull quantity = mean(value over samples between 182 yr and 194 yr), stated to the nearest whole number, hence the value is 85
